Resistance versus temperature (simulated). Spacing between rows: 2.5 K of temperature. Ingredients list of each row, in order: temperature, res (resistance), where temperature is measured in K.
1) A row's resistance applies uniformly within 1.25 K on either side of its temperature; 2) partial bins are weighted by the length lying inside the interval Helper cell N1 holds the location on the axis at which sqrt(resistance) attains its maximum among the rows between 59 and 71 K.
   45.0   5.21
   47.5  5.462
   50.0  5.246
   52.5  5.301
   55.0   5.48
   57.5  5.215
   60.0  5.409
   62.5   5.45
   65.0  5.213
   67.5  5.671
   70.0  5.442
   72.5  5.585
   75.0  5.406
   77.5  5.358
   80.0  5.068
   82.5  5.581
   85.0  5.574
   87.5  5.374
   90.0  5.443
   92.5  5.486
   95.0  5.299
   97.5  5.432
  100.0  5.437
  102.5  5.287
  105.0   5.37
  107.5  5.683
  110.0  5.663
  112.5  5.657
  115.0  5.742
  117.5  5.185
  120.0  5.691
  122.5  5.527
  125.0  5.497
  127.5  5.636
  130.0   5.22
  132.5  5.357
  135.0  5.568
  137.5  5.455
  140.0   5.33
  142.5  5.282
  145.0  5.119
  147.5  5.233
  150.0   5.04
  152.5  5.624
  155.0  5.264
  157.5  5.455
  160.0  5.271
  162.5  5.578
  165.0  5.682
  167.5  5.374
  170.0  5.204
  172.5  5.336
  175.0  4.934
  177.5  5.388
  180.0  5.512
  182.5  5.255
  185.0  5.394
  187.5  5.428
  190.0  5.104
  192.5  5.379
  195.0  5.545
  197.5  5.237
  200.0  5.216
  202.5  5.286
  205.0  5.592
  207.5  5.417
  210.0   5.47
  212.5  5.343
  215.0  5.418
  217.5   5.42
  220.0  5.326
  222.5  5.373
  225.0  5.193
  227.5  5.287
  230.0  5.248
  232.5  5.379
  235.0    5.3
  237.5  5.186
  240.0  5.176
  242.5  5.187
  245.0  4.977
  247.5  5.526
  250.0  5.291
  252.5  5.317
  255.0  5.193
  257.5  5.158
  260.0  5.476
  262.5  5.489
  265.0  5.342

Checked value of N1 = 67.5 K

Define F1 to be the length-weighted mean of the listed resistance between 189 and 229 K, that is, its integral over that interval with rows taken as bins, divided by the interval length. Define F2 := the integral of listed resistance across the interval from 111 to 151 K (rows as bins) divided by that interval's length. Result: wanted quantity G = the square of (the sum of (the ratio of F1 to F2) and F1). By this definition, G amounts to 40.2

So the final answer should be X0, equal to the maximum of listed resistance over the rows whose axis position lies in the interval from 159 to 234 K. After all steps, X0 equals 5.682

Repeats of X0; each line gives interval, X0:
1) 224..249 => 5.526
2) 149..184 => 5.682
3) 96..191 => 5.742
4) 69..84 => 5.585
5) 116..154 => 5.691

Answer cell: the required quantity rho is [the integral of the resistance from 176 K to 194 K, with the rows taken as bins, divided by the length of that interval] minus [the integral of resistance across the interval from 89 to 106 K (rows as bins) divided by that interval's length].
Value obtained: -0.04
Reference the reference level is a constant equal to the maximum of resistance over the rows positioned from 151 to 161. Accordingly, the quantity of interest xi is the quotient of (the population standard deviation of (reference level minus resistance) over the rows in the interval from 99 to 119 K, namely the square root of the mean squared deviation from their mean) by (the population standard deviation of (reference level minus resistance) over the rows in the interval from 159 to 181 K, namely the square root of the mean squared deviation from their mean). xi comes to 0.9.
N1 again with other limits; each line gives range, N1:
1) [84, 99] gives 85.0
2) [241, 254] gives 247.5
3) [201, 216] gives 205.0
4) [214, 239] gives 217.5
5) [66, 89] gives 67.5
